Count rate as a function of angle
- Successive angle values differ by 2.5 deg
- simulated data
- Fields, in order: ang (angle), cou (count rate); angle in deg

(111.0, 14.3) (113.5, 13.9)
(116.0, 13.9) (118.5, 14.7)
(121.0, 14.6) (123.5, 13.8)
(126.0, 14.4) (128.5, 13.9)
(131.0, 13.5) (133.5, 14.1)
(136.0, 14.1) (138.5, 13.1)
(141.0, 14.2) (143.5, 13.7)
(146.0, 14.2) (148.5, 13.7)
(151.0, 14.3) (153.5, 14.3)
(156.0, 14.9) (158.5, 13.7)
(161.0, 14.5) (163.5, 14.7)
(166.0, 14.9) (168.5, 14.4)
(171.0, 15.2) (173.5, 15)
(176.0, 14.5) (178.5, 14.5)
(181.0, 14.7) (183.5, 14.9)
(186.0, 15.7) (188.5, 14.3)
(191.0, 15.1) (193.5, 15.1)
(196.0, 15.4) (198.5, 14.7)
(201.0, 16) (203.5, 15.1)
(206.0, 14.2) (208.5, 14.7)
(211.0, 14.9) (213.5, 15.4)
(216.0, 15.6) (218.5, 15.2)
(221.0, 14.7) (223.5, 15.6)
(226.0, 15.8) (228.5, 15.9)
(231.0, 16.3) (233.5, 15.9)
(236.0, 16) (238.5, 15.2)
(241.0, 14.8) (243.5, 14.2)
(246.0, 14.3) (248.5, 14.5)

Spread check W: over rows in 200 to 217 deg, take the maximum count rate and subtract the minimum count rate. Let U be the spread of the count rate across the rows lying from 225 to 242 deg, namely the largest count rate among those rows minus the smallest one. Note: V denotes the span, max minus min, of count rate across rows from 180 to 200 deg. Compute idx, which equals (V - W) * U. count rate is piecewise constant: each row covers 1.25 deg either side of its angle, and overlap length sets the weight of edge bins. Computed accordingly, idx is -0.6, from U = 1.5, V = 1.4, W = 1.80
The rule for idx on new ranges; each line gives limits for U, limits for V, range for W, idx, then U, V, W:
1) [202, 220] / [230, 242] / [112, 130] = 0.8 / 1.4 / 1.5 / 0.90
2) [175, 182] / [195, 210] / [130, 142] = 0.1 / 0.2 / 1.8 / 1.10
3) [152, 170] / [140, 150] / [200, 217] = -1.6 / 1.2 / 0.5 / 1.80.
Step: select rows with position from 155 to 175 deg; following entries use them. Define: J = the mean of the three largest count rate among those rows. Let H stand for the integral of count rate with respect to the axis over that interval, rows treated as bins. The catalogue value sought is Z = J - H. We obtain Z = -278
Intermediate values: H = 293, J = 15.0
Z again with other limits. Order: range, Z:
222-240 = -268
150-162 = -157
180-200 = -285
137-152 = -194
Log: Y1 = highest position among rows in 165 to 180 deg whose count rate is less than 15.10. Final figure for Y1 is 178.5 deg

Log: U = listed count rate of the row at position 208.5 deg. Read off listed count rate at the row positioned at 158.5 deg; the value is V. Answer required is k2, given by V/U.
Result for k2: 0.93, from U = 14.7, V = 13.7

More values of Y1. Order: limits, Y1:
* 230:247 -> 246.0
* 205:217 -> 211.0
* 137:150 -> 148.5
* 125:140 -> 138.5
